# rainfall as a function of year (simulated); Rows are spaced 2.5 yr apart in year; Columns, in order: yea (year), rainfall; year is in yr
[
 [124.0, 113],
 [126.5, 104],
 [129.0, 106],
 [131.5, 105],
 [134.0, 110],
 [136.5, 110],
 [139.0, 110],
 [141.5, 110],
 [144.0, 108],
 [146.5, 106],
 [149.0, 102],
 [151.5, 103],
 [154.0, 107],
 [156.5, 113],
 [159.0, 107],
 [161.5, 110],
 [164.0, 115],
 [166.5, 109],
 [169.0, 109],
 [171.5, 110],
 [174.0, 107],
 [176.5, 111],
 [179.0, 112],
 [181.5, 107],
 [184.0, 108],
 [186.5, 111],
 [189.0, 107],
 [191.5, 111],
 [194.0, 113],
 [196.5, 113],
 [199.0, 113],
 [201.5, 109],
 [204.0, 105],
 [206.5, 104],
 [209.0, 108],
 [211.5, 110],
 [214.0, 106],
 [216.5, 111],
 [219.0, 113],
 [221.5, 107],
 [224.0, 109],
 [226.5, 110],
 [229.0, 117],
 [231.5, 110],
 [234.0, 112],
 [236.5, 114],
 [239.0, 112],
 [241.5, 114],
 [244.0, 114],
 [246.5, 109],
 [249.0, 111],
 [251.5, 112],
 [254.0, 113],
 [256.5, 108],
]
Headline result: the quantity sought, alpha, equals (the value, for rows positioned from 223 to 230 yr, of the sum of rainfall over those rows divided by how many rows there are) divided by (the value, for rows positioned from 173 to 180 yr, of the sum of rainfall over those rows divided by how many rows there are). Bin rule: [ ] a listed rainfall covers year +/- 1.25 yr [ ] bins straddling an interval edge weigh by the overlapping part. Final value 1.018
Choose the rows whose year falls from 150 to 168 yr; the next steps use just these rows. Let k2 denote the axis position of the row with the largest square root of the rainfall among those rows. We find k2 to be 164.0 yr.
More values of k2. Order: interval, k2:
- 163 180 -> 164.0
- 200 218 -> 216.5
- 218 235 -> 229.0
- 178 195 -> 194.0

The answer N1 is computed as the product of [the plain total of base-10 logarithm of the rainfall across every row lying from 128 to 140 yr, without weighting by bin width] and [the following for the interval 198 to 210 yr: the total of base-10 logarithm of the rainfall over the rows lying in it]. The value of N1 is 103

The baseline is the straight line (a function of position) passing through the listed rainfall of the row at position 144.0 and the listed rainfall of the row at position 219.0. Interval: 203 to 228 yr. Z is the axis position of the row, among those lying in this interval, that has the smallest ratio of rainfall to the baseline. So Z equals 206.5 yr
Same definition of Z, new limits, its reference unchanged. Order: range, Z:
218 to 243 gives 221.5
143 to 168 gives 149.0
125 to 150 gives 149.0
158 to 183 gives 181.5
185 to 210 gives 206.5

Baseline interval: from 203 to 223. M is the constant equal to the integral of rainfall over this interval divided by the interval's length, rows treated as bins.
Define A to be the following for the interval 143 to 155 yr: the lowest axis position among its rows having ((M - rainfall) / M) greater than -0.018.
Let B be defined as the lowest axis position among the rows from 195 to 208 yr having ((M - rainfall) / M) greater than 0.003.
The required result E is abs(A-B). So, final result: 60.0 yr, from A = 144.0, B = 204.0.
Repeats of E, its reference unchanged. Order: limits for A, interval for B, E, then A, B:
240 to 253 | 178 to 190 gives 65.0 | 246.5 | 181.5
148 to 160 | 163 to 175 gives 25.0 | 149.0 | 174.0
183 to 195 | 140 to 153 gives 37.5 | 184.0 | 146.5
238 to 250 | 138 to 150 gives 100.0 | 246.5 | 146.5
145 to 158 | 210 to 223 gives 67.5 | 146.5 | 214.0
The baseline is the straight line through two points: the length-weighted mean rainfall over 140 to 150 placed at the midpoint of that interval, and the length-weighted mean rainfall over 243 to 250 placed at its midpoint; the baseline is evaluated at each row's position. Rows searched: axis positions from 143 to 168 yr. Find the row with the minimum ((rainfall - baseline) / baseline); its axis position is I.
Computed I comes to 149.0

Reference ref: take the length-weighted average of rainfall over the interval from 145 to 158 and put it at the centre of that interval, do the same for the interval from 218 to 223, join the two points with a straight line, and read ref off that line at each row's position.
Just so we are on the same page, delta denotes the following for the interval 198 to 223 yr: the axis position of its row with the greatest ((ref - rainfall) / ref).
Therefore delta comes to 206.5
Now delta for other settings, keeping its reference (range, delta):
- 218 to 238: 221.5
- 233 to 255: 246.5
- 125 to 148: 126.5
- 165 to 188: 181.5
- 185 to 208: 206.5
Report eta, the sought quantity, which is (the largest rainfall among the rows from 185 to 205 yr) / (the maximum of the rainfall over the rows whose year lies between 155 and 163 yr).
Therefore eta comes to 1.00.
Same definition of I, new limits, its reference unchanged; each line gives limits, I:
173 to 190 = 189.0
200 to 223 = 206.5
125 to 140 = 126.5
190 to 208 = 206.5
